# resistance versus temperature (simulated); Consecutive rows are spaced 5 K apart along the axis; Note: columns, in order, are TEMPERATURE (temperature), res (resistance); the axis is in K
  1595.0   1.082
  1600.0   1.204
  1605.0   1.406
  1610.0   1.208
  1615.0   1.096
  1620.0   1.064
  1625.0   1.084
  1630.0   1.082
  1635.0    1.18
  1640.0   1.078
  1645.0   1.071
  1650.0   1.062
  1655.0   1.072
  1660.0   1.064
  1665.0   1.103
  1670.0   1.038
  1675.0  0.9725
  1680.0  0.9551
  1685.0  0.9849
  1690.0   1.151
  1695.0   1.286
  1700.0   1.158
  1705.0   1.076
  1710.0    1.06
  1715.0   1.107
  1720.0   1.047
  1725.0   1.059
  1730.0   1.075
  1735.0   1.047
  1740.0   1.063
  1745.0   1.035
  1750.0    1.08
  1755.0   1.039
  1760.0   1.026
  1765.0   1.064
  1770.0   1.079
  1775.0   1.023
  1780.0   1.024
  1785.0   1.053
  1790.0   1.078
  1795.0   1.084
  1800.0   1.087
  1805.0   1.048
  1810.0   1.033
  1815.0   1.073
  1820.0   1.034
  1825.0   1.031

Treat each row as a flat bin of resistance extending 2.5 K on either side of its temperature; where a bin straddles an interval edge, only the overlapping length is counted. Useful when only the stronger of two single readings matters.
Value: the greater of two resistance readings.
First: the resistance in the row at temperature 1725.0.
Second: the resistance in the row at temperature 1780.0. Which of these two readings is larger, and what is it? 1.06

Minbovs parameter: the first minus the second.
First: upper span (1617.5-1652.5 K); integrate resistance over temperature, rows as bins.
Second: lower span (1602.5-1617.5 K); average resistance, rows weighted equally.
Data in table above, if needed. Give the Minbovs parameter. 37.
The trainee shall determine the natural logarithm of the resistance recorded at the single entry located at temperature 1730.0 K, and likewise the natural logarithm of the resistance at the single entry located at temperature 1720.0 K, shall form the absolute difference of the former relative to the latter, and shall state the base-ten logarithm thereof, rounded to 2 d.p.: -1.58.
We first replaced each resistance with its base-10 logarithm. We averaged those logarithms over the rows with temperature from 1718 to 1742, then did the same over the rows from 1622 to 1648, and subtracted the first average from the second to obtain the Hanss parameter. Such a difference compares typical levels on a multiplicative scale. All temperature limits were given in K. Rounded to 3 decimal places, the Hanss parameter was 0.016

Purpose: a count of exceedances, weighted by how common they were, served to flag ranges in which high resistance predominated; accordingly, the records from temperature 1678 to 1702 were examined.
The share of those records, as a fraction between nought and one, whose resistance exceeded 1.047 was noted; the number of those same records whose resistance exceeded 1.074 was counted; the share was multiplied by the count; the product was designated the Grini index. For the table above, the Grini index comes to 1.8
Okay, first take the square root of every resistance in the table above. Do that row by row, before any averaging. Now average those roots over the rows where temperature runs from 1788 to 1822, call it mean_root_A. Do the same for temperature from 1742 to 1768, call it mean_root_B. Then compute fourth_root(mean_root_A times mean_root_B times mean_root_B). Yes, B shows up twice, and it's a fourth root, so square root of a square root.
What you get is 1.02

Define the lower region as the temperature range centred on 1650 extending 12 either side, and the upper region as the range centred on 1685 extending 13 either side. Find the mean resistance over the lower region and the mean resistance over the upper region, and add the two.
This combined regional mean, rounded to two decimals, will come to 2.14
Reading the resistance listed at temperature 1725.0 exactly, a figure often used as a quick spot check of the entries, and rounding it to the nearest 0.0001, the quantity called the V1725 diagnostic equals 1.0590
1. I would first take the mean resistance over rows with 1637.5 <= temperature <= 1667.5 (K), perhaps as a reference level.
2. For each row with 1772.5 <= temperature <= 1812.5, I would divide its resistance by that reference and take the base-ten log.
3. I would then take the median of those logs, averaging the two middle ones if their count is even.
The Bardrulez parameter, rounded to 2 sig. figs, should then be -0.010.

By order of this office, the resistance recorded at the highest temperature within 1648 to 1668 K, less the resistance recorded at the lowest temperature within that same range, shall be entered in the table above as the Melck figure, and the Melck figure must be 0.04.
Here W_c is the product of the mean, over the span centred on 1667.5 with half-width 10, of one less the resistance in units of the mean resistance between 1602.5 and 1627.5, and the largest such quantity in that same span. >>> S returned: 0.018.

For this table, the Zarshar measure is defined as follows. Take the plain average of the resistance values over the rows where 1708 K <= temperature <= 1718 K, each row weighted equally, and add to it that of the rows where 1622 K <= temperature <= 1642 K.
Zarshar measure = 2.19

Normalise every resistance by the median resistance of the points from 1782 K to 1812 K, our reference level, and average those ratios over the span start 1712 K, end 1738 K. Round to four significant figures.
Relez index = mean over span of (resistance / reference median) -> 1.001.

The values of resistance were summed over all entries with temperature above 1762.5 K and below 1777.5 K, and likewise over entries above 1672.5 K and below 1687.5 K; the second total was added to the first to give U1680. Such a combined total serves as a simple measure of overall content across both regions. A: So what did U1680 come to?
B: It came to 6.08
